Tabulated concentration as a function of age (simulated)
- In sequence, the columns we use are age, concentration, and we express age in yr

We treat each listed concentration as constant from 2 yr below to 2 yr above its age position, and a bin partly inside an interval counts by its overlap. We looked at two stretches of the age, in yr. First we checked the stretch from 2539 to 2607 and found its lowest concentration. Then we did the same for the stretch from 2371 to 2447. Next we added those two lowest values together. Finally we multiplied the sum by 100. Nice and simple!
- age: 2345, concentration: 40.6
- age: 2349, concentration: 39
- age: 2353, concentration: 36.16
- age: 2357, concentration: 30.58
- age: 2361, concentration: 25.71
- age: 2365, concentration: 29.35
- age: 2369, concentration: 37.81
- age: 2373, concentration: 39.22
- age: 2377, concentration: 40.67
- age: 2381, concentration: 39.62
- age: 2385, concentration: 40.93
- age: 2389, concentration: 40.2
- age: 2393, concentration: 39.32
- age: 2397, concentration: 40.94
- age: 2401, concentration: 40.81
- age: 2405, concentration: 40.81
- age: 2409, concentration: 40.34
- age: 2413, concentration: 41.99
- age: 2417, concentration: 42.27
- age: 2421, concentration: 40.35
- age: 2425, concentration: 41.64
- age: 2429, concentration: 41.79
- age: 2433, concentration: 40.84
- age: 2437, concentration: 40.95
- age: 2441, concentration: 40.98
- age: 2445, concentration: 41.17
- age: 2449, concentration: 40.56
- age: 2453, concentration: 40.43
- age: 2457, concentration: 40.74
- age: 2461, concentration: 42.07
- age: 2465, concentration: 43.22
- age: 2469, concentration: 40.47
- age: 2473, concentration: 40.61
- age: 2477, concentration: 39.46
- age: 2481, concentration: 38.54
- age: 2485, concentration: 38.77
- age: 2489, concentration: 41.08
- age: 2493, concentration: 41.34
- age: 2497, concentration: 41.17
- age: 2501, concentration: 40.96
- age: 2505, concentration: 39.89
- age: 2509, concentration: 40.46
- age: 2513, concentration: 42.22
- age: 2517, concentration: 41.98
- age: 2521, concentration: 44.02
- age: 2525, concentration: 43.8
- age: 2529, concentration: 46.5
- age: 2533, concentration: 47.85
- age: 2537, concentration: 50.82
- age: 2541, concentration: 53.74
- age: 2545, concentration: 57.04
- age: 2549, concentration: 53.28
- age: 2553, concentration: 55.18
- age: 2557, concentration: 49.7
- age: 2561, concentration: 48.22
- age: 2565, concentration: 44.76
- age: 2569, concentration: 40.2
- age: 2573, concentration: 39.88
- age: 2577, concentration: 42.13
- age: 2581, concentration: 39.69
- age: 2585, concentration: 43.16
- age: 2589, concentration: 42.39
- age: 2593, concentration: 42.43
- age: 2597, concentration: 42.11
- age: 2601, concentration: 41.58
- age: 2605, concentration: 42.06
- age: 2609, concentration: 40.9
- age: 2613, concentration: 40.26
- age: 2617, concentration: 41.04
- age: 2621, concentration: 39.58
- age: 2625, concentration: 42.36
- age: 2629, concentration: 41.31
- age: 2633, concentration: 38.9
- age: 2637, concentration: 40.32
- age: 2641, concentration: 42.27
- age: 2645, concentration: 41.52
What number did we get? 7891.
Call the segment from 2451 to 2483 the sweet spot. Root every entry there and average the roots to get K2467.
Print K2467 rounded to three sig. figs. 6.38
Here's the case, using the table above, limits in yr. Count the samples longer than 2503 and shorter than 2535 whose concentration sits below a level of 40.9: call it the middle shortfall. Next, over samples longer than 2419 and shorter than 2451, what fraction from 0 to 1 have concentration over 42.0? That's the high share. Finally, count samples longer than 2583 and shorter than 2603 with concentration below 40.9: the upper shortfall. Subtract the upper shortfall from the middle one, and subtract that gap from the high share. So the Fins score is -2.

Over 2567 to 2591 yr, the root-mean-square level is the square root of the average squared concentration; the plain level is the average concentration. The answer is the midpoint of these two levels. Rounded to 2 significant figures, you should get 41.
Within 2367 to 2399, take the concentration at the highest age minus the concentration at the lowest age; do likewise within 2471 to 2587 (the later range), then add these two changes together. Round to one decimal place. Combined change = 5.7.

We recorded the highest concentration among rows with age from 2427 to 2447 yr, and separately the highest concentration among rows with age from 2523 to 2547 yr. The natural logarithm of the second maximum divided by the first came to 0.31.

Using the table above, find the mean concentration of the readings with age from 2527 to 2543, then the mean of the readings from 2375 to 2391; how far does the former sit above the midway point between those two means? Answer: 4.7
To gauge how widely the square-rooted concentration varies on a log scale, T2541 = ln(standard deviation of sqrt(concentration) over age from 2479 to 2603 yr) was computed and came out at -1.0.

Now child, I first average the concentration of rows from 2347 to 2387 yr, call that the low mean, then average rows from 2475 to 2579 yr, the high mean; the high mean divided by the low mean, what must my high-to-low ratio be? 1.25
